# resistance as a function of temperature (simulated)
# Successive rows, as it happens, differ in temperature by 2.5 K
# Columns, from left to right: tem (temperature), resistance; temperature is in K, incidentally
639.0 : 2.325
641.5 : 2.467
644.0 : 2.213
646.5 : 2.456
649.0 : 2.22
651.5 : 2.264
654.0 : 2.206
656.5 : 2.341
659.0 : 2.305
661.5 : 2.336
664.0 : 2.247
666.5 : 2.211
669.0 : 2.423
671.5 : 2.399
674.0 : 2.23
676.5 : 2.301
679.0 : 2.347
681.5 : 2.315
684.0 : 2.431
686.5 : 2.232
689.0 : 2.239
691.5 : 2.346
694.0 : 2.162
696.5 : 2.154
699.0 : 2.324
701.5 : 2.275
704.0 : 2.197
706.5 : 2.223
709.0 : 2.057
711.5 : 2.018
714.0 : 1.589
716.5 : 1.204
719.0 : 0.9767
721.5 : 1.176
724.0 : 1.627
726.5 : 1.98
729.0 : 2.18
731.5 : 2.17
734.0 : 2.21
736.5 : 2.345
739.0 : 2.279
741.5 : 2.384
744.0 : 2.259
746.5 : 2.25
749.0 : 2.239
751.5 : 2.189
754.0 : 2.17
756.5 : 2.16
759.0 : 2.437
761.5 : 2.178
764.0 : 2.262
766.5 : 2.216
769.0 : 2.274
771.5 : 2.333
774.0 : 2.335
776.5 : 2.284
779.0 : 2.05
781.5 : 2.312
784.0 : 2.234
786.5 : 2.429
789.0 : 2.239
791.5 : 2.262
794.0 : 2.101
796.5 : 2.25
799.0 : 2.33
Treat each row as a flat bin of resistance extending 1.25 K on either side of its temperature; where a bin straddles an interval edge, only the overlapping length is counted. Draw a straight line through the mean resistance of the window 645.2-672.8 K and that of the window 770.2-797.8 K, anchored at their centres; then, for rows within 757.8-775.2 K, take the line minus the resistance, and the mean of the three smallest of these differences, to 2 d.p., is -0.10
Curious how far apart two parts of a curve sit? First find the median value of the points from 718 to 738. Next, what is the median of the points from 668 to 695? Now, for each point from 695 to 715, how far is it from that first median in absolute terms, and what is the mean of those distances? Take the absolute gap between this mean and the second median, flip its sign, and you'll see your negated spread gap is -2.15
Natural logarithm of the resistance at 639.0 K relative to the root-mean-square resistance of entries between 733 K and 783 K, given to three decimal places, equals 0.028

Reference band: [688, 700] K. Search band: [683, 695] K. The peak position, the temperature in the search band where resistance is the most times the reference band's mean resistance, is 684.0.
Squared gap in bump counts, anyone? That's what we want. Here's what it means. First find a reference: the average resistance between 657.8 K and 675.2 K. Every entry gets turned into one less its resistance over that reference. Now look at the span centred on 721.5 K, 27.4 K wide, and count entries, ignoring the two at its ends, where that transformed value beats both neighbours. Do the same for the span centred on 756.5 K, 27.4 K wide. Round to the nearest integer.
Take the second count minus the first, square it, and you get 1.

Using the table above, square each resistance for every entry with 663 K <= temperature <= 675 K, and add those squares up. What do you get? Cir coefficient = 26.5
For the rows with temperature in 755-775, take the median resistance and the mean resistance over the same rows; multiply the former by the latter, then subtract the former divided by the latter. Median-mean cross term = 4.16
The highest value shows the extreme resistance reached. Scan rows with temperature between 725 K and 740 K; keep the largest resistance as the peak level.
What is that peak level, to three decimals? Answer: 2.345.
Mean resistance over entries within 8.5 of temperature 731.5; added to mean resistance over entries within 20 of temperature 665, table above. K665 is 4.43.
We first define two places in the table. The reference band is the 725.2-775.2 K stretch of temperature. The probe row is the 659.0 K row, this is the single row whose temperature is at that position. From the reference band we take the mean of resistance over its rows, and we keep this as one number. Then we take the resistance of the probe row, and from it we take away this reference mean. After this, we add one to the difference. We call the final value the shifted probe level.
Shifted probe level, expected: 1.06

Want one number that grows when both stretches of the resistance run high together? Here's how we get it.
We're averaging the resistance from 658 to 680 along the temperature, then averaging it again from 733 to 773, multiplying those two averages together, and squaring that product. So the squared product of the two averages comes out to 27.3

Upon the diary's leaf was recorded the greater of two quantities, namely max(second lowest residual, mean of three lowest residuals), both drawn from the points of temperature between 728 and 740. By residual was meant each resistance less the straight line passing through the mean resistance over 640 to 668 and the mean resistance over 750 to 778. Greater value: -0.08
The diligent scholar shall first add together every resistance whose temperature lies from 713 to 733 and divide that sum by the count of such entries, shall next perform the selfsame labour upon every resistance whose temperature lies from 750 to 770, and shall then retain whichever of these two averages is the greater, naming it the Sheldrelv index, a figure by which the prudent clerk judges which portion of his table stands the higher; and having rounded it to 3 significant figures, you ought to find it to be 2.24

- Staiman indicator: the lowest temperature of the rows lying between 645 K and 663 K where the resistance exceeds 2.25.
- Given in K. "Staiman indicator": 646.5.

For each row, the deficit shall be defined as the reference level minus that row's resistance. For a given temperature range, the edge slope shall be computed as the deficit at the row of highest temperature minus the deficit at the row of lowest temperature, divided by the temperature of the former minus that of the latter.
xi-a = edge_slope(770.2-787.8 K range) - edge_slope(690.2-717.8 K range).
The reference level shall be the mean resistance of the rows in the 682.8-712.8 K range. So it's -0.052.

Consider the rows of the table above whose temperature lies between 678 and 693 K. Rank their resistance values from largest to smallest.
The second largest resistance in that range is 2.347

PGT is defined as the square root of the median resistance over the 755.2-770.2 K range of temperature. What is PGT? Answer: 1.50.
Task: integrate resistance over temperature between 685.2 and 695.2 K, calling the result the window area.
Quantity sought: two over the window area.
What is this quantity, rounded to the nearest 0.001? 0.089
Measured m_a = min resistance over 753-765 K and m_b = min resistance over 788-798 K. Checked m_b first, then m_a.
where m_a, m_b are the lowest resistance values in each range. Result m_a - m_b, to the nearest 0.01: 0.06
